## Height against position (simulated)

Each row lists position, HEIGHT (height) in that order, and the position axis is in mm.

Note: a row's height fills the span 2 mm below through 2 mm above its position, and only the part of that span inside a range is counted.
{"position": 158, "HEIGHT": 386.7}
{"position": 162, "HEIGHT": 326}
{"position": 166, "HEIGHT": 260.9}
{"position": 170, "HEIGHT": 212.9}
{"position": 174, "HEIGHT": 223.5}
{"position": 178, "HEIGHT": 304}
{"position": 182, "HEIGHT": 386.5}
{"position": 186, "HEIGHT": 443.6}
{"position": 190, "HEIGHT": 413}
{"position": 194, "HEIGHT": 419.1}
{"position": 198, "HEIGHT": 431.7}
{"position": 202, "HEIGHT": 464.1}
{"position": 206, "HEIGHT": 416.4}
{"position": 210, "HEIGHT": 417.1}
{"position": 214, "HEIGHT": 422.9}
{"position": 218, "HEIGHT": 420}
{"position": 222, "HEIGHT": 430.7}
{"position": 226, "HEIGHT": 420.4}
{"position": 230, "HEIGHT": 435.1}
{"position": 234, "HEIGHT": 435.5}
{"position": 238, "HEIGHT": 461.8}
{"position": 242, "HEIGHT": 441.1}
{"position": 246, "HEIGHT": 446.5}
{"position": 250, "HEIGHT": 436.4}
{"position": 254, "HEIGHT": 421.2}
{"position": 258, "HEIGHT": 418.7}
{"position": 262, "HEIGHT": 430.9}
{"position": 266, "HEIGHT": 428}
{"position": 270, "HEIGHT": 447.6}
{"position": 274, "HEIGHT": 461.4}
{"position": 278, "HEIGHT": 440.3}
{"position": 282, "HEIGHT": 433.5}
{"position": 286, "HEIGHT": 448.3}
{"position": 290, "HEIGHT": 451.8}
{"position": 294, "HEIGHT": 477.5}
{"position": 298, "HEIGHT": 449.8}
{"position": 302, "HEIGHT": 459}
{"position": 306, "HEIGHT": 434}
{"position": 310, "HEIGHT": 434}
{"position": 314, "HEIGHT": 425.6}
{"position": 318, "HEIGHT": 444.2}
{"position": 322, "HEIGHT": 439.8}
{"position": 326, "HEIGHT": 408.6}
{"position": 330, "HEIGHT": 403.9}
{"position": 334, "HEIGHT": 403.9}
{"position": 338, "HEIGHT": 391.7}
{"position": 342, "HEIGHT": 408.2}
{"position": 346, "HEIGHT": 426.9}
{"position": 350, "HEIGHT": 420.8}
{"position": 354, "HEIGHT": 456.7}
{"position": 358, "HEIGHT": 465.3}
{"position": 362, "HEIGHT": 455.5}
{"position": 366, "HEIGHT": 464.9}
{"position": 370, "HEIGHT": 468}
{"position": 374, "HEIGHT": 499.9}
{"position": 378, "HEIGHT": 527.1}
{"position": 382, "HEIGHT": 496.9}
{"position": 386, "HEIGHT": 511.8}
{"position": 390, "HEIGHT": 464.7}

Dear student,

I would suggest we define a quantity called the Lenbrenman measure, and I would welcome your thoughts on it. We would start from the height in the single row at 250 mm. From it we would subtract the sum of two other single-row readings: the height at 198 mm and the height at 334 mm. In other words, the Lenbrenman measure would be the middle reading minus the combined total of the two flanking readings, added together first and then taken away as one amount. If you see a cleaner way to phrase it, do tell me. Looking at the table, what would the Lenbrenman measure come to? -399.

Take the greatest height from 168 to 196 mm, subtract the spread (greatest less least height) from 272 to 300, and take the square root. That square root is 20.0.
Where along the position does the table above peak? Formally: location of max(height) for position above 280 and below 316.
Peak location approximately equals 294 mm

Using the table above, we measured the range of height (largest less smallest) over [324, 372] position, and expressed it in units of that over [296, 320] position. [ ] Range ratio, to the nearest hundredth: 2.28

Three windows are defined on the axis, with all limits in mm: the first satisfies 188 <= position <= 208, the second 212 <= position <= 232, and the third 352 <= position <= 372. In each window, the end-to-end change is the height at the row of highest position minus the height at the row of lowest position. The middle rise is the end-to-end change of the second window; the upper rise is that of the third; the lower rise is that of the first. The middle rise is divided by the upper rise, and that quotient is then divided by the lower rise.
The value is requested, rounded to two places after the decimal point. 0.32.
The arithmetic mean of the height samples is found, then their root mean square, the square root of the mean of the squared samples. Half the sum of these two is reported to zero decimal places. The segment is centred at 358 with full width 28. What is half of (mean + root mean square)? 451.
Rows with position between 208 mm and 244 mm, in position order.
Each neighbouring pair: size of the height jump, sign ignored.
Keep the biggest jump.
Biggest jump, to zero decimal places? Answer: 26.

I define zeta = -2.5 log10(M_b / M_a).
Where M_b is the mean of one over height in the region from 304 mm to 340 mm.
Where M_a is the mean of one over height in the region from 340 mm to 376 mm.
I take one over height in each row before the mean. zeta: -0.076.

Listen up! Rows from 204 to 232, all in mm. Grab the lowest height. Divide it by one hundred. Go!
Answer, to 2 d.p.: 4.16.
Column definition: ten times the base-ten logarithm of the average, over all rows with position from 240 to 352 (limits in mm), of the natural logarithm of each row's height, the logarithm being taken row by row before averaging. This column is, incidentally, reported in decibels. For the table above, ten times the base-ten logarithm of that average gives 7.83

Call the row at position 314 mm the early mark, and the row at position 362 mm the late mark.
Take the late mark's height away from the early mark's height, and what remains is -30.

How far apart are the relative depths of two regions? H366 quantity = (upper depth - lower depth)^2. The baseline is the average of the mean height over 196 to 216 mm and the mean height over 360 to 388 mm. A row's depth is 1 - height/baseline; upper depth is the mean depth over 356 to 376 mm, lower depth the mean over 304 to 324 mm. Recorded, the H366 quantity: 0.0059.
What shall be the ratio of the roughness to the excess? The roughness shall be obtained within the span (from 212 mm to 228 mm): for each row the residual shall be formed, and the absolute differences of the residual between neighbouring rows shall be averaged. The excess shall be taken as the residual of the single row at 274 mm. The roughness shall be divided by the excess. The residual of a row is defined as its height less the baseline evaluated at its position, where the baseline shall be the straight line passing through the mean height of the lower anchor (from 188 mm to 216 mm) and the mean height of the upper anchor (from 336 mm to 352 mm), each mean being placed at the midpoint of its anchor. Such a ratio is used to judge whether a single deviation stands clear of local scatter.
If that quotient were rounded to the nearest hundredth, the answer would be 0.18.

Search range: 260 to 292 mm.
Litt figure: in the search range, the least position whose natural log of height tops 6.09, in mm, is 270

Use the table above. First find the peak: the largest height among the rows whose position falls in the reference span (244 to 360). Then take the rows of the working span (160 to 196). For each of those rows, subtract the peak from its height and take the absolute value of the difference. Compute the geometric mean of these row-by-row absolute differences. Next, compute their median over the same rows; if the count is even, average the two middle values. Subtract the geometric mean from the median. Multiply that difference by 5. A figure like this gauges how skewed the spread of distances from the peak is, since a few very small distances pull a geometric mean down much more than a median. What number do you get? 167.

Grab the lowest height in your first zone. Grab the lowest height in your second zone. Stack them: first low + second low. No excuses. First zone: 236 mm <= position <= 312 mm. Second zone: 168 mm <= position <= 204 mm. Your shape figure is 632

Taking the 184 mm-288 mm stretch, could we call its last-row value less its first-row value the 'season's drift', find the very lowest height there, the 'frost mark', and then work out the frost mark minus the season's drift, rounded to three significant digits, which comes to 408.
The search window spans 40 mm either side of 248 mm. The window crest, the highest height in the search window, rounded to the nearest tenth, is 461.8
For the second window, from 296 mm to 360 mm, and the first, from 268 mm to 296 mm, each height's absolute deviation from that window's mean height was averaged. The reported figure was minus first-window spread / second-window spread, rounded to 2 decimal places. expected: -0.57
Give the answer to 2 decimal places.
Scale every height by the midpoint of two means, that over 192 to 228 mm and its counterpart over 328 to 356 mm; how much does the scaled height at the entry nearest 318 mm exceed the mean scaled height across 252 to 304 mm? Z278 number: 0.00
